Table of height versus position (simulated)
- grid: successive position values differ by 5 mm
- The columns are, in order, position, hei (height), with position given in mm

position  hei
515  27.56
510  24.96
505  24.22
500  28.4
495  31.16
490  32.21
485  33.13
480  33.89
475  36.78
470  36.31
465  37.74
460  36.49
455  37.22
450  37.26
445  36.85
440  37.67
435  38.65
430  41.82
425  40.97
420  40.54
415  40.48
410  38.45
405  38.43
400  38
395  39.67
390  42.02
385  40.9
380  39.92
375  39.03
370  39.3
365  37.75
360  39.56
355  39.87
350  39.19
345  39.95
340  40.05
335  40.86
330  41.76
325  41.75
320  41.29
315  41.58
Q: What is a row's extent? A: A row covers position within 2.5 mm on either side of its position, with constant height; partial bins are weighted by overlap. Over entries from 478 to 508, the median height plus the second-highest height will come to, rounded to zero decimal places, 65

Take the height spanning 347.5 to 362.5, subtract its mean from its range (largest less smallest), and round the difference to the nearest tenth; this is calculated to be -38.9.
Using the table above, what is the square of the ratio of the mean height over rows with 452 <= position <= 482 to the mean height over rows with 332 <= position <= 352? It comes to 0.83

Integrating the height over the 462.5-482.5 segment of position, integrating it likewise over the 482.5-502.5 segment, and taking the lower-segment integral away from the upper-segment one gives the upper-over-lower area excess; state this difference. -99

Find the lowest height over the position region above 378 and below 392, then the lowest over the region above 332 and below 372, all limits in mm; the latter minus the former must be -2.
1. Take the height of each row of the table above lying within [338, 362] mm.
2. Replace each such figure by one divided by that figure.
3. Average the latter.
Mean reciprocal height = 0.0252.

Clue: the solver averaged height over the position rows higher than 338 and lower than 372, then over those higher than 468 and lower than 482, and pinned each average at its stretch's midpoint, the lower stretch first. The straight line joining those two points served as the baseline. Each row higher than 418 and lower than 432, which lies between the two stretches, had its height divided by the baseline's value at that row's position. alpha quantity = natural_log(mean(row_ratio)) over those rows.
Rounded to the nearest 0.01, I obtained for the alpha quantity 0.10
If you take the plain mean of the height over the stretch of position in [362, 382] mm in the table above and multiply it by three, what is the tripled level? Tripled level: 117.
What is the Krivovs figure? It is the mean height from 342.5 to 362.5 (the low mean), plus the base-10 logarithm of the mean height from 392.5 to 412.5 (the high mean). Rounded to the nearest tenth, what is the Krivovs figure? 41.2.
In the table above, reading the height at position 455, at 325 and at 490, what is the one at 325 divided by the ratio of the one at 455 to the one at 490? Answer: 36.1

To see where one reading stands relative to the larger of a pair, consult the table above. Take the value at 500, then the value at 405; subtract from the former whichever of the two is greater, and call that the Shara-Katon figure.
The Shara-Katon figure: -10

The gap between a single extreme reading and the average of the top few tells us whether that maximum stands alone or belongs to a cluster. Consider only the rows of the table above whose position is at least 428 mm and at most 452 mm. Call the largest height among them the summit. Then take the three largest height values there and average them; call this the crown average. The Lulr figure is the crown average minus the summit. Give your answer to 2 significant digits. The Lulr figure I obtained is -2.4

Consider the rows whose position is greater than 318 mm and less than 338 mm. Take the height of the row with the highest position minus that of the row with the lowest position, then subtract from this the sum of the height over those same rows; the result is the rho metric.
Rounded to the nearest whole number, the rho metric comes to -166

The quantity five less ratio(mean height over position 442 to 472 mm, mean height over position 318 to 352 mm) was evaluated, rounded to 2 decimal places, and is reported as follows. 4.09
